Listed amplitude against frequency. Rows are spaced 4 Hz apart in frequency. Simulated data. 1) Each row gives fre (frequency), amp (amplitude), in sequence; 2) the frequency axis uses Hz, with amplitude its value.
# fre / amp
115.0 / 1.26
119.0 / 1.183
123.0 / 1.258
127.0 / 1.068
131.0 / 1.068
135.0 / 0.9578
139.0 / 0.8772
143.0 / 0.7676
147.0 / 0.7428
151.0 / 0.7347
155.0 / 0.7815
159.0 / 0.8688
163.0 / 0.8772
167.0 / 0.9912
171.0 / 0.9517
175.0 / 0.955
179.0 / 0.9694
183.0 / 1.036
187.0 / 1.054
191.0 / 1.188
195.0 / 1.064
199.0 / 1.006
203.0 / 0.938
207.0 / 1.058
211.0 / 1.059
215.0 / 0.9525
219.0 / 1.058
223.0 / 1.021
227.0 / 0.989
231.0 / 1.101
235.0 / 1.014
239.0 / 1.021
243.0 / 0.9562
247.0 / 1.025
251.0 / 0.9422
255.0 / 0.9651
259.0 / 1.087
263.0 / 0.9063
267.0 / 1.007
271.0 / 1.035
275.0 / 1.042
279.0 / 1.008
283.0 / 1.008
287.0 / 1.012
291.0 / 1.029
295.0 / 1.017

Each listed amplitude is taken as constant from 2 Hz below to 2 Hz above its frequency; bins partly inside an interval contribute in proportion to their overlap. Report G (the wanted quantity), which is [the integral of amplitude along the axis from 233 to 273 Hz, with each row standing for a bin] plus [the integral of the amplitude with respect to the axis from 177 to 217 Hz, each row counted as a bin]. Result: 81.1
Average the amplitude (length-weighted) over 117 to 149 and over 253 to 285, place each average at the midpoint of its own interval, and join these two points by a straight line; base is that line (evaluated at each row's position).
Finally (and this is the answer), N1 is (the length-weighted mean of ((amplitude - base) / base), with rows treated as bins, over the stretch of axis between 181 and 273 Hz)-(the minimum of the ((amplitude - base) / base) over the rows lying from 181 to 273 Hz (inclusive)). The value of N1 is 0.12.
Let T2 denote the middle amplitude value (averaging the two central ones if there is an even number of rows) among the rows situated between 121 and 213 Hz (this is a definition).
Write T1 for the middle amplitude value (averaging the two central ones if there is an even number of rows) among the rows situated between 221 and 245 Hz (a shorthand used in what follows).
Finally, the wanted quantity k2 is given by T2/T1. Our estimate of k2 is 0.95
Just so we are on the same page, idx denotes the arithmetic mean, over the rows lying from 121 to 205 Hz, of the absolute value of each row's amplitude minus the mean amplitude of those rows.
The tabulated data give 0.105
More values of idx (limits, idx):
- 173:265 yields 0.051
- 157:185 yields 0.044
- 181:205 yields 0.054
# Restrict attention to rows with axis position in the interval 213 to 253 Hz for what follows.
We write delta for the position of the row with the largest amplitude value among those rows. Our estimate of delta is 231.0 Hz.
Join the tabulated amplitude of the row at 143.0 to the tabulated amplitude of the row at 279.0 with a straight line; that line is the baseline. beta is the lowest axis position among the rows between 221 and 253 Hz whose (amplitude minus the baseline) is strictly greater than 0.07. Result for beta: 223.0 Hz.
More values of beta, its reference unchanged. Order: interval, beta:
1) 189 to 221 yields 191.0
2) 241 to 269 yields 247.0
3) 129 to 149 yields 131.0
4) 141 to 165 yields 159.0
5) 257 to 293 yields 259.0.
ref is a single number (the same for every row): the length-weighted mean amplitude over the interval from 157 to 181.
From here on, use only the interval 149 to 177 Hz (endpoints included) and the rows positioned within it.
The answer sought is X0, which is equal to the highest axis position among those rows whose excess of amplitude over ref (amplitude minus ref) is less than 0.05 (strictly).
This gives 175.0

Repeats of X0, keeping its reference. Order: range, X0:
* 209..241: 215.0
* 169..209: 203.0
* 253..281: 263.0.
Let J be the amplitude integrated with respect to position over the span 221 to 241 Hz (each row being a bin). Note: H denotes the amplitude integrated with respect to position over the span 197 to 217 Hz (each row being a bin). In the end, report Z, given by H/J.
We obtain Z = 0.97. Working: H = 20.1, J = 20.6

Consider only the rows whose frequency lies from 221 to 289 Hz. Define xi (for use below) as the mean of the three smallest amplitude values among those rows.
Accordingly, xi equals 0.93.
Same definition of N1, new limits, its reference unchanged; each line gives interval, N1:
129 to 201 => 0.20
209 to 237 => 0.07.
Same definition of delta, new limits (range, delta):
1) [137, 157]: 139.0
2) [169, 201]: 191.0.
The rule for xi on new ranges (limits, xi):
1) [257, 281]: 0.97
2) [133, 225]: 0.75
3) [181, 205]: 0.99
